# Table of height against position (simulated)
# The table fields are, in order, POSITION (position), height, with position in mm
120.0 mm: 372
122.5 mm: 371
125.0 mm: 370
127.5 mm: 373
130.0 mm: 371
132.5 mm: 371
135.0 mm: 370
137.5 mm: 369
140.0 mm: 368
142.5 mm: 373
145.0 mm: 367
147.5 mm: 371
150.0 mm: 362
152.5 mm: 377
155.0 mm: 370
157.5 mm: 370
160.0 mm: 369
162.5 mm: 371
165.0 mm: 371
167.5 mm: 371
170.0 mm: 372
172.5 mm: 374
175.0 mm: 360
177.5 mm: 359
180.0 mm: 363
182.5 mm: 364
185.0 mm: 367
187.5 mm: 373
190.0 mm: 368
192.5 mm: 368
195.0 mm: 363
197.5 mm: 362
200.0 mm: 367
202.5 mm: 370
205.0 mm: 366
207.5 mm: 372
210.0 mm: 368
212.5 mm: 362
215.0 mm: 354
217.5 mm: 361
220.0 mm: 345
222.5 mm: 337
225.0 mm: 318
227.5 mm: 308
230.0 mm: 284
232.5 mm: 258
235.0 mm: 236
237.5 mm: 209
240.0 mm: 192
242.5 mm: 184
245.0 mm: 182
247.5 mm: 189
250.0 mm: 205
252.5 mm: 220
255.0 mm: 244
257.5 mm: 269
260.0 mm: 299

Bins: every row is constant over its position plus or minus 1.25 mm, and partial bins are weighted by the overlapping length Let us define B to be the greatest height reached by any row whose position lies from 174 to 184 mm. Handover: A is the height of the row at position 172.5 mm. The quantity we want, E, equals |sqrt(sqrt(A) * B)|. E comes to 83.9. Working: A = 374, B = 364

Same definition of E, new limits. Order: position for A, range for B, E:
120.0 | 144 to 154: 85.3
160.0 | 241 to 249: 60.3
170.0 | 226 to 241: 77.1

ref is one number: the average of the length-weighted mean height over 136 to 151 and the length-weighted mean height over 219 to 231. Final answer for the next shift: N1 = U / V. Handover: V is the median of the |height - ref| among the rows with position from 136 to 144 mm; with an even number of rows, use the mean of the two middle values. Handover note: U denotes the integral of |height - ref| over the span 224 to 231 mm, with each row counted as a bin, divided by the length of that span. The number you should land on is 1.6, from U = 40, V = 25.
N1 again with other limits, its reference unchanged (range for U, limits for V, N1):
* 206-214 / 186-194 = 1.0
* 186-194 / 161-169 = 0.9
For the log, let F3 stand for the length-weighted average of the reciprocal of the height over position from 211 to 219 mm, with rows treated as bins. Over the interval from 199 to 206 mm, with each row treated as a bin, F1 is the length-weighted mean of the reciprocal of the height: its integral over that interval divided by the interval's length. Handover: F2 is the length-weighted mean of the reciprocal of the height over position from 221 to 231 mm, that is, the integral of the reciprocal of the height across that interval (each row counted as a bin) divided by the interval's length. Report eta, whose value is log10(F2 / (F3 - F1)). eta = 1.67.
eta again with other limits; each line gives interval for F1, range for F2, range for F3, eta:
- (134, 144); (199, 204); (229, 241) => 0.22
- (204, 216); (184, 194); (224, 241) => 0.33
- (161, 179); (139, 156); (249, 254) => 0.14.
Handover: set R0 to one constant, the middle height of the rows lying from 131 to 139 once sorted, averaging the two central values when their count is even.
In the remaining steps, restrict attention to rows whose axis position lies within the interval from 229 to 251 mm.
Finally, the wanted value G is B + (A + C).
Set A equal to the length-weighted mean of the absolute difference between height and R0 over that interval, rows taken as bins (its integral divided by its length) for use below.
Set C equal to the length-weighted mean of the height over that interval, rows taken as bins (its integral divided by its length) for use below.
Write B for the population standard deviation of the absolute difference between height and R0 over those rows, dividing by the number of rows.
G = 404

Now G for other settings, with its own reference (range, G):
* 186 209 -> 373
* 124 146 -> 373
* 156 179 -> 376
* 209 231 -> 397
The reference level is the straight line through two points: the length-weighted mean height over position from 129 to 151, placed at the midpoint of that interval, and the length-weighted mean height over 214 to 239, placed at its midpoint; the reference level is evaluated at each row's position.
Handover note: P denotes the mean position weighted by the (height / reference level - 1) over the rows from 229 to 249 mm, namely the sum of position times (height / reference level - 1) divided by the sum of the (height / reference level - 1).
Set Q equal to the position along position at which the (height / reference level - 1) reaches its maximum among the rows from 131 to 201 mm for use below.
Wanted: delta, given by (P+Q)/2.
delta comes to 220.5 mm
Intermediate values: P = 241.1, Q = 200.0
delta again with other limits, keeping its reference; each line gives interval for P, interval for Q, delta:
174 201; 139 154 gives 171.0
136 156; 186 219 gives 179.6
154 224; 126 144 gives 169.3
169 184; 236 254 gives 214.4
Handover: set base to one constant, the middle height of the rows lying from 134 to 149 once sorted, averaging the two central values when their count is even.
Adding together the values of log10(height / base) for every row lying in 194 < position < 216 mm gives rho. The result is -0.05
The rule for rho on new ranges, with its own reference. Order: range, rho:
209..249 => -2.15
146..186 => -0.03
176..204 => -0.05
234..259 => -2.43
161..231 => -0.41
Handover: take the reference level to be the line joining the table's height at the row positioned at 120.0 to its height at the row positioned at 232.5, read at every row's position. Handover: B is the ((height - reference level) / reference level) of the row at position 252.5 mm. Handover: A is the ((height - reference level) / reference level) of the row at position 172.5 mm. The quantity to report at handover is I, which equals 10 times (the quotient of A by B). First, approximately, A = 0.17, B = -0.07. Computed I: -23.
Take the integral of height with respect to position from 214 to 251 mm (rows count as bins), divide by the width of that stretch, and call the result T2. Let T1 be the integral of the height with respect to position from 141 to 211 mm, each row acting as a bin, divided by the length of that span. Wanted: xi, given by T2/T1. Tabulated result 0.72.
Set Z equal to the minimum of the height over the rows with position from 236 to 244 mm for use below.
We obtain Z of 184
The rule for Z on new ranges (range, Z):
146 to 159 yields 362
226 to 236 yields 236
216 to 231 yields 284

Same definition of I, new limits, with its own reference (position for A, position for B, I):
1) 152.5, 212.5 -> 4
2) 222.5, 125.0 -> 307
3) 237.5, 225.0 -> -9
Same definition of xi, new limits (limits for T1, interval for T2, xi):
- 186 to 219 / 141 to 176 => 1.01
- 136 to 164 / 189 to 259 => 0.81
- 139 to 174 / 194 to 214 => 0.99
